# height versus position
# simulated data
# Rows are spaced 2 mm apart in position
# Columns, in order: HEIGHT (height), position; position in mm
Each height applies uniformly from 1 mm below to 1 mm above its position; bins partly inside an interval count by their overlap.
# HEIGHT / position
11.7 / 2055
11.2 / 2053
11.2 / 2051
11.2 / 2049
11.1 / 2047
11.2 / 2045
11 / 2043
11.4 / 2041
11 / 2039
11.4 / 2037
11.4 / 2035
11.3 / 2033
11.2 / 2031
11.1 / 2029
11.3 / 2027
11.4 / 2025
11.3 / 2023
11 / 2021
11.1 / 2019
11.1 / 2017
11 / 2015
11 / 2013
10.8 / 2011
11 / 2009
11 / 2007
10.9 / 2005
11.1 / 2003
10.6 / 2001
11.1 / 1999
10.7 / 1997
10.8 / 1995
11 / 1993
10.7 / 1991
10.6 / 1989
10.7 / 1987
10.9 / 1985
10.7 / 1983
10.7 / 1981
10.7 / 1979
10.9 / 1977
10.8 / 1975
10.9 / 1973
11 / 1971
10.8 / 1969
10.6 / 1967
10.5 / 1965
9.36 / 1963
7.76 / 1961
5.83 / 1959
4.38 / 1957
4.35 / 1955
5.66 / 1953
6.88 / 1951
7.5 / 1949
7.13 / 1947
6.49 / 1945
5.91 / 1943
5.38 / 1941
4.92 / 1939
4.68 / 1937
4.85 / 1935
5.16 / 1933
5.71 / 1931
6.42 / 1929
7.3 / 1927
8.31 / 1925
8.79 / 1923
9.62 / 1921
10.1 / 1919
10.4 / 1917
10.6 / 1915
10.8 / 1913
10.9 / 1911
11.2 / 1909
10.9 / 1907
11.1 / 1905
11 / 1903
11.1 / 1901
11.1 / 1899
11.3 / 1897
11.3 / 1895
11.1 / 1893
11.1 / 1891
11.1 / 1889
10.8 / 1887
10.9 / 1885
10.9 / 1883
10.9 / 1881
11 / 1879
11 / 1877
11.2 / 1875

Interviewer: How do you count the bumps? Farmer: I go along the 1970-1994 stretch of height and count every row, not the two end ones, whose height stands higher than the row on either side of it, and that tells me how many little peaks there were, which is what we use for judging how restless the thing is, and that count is 2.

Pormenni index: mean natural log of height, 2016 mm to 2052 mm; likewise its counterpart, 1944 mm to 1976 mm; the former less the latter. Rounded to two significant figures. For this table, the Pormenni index 0.37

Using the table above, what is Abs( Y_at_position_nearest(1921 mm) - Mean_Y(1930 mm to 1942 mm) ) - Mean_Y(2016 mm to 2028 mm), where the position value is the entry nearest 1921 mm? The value -6.7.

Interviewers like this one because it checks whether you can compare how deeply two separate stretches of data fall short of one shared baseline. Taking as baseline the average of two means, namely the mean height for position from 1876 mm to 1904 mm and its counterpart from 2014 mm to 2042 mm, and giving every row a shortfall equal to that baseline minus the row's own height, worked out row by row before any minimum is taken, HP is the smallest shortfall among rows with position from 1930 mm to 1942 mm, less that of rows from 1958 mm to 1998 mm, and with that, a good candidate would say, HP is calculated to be 5.3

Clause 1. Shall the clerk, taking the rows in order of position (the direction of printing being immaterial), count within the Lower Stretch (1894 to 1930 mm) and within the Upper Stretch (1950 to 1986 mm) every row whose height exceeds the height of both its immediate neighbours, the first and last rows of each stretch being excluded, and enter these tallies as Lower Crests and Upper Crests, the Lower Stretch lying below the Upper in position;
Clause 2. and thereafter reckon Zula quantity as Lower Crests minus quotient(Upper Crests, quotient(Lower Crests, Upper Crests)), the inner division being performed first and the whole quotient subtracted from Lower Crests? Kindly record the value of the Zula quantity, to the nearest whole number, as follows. 0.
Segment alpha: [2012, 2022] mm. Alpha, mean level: 11.0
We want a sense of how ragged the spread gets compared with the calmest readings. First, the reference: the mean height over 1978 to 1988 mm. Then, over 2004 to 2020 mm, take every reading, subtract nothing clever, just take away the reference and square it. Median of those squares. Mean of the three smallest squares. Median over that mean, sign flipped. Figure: -2.1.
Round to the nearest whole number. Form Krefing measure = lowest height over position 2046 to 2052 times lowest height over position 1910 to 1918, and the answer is 115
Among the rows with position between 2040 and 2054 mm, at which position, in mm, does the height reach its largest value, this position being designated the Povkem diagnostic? 2041 mm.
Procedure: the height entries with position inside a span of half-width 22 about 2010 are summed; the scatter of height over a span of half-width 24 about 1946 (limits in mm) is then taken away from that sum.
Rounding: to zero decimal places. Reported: 240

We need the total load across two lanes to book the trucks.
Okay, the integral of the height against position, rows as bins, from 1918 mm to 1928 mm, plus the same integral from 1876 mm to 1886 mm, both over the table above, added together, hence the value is 198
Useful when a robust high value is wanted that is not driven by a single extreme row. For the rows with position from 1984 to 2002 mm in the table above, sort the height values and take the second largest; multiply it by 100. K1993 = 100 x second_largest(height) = 1100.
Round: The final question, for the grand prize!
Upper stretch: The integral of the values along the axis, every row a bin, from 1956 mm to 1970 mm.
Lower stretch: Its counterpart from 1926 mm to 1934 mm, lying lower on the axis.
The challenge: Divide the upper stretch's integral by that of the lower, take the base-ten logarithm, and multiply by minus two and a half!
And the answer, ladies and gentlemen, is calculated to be -1.0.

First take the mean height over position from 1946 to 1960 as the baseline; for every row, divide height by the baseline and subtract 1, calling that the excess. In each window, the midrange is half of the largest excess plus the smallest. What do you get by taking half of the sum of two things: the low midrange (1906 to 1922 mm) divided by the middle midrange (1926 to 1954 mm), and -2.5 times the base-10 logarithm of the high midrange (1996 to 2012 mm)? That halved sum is 17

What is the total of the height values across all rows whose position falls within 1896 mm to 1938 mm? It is 191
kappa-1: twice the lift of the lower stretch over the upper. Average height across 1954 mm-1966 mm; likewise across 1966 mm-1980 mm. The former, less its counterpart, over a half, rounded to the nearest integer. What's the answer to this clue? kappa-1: -8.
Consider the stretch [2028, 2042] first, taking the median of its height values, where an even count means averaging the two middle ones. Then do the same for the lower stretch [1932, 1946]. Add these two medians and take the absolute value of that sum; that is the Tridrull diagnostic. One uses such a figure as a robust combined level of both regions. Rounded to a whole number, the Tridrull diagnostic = 16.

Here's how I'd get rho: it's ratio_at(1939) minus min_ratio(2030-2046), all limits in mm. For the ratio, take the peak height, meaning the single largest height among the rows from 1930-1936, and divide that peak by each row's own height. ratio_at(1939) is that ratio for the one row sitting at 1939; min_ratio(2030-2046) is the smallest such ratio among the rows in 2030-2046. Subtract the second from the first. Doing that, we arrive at 0.7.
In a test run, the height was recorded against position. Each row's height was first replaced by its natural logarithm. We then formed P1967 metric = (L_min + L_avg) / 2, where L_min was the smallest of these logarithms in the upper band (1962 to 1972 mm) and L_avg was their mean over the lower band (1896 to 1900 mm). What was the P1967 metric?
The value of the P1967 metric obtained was 2.33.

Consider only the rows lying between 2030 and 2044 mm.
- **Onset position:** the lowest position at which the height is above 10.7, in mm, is 2031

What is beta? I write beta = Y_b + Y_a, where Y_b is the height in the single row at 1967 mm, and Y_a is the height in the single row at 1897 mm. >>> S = 21.9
